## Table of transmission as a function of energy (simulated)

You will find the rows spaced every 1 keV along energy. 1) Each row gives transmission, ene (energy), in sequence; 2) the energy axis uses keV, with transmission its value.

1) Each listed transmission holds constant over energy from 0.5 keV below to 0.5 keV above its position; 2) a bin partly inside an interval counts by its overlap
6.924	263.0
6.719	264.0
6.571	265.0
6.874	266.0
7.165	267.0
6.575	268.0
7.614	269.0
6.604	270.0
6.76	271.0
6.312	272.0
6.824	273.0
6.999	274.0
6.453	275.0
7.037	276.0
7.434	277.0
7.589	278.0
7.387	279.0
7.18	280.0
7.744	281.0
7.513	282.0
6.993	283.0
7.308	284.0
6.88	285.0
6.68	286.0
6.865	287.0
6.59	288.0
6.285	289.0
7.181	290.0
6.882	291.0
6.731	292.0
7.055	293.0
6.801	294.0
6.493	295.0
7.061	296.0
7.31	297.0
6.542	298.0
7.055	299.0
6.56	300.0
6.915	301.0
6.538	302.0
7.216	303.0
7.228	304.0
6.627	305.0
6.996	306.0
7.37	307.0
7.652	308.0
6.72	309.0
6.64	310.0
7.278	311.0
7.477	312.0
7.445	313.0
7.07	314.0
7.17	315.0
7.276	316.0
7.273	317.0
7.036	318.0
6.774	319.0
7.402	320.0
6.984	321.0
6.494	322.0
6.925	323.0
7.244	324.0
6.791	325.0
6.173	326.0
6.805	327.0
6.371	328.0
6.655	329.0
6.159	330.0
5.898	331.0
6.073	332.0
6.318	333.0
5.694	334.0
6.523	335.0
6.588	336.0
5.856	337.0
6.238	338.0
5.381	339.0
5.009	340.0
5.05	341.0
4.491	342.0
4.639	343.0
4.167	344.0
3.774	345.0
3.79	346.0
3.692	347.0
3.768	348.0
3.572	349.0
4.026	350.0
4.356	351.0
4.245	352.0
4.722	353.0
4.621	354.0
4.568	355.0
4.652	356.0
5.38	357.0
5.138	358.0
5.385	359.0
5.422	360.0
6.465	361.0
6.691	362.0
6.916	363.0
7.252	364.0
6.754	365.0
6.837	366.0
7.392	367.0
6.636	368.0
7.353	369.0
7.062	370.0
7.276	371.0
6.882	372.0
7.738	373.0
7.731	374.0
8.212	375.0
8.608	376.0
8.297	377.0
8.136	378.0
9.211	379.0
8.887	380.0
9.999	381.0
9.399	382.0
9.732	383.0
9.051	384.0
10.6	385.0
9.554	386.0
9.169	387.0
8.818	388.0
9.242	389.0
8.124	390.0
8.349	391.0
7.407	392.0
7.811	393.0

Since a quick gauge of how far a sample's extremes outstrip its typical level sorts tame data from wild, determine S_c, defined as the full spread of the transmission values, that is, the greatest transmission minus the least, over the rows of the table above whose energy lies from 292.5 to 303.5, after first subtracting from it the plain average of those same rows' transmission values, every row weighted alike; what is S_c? -6.1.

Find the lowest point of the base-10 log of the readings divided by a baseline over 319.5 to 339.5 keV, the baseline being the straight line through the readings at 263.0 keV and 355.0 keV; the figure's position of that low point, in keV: 339.0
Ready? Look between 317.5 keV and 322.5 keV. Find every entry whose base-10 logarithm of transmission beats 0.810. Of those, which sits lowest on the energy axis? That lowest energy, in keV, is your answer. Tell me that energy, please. 318.0 keV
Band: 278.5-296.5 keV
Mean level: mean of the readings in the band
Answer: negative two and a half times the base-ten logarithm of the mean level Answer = -2.11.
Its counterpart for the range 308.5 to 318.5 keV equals -2.13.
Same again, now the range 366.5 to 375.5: -2.17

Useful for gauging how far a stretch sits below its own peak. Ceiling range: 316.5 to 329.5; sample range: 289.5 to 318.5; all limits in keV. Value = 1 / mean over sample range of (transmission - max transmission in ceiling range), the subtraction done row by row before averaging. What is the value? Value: -2.6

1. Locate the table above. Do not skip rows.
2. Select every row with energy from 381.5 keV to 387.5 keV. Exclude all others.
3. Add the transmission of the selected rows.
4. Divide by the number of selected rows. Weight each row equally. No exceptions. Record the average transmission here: 9.6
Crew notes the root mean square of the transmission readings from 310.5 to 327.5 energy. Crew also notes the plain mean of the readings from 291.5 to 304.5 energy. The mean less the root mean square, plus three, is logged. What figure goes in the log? 2.8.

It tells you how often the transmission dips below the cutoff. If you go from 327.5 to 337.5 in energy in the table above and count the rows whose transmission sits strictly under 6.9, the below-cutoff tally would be 10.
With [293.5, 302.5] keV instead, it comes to 5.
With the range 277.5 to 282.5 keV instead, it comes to 0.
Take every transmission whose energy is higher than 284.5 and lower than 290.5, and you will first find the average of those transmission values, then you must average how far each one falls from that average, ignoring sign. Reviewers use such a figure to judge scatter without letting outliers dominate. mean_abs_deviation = 0.23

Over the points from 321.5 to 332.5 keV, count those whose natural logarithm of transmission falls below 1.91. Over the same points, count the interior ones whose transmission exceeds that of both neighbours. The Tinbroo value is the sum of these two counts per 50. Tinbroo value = 0.200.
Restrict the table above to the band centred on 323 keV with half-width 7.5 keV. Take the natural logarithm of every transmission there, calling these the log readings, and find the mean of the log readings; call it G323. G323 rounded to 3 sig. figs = 1.92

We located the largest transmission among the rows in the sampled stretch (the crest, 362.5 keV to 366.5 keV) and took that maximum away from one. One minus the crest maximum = -6.25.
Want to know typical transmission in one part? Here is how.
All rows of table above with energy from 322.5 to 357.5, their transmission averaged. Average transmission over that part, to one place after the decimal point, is 5.3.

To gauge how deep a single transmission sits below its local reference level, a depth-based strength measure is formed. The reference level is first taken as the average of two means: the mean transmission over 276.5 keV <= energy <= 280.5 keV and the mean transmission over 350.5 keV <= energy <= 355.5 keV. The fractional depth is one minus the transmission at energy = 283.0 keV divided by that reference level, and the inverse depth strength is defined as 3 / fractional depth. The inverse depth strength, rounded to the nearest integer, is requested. -17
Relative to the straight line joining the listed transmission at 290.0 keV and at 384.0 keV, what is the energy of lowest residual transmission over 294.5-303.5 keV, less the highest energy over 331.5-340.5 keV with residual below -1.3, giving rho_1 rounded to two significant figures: -38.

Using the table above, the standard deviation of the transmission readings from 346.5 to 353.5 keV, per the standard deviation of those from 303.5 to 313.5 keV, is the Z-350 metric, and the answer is 1.1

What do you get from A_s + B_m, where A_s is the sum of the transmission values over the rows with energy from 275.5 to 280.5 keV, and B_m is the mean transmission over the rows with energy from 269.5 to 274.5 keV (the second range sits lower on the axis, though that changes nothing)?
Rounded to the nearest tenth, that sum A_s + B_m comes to 43.3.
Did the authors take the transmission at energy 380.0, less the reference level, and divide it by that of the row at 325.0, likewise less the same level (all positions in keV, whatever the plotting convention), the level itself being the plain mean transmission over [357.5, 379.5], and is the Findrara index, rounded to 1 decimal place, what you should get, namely -4.8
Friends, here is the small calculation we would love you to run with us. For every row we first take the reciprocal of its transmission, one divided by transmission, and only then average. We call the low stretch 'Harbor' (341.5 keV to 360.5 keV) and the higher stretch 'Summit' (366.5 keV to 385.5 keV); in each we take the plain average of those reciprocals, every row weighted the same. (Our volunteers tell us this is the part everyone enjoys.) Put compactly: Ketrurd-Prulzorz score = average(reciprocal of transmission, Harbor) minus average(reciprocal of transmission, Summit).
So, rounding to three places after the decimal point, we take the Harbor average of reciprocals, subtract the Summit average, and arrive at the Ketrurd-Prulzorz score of 0.107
